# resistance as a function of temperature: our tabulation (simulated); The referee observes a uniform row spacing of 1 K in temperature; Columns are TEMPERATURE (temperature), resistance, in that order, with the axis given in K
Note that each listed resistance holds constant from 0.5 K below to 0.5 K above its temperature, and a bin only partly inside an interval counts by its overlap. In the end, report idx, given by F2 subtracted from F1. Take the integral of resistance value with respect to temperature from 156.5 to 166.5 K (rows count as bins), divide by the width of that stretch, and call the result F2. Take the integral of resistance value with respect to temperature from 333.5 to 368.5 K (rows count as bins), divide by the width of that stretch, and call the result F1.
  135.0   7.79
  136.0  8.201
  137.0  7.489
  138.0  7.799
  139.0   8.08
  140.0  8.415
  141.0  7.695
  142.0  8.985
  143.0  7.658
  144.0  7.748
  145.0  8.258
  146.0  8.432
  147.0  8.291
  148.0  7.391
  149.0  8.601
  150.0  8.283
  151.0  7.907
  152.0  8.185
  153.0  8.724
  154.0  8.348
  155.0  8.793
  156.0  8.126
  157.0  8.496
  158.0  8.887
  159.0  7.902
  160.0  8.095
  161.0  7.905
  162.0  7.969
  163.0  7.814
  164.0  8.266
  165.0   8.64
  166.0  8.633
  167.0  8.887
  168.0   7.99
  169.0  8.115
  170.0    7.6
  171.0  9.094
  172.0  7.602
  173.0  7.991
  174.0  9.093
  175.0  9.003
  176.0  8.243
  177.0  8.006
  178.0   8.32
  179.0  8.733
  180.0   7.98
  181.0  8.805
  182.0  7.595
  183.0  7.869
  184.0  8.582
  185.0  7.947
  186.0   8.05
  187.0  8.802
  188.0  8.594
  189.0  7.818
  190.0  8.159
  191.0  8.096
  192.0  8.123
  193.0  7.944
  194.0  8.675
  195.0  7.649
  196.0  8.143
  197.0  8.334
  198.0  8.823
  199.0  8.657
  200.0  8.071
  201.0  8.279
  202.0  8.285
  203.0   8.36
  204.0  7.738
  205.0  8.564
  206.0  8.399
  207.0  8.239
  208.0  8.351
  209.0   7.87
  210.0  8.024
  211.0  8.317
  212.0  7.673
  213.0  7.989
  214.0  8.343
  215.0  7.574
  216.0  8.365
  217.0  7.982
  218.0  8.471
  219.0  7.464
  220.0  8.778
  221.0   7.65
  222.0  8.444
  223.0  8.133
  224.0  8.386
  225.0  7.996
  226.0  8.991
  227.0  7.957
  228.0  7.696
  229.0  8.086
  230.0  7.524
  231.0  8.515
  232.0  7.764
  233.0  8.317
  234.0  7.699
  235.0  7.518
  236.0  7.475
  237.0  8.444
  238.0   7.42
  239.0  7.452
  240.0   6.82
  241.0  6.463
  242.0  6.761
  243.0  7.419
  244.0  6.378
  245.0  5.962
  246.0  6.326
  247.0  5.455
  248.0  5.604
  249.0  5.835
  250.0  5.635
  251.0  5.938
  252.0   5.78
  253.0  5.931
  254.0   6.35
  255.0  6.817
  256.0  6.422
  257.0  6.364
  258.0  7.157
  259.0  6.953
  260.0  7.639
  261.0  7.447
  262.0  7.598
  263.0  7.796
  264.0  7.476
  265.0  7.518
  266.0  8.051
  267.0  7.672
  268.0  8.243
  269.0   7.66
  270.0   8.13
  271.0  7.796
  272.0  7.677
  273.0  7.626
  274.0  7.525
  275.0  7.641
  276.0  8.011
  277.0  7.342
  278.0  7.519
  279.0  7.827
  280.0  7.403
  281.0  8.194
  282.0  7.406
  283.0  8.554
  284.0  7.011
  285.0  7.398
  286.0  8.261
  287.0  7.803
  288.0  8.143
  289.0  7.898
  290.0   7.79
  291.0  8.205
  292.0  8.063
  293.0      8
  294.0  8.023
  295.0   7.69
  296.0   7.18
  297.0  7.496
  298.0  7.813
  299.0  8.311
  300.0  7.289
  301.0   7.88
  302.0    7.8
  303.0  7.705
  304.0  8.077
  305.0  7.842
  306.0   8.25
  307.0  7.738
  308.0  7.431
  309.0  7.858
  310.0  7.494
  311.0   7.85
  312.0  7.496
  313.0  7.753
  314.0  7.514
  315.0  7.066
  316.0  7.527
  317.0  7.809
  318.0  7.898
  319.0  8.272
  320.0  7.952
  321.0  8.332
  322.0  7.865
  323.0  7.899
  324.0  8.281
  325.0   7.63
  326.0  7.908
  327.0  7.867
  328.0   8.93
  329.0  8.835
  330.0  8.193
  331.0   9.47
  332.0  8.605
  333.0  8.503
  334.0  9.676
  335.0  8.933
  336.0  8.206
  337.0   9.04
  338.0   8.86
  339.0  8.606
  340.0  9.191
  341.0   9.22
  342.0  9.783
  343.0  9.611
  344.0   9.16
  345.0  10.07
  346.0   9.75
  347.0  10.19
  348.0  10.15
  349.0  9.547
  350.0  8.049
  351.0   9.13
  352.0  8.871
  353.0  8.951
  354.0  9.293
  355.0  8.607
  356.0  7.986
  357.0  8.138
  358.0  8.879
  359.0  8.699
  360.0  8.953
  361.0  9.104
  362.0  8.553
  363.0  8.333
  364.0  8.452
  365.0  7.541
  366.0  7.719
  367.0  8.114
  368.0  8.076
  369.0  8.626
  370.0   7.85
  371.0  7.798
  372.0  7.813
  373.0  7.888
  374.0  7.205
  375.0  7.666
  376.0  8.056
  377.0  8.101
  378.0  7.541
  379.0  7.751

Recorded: 0.6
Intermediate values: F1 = 8.9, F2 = 8.3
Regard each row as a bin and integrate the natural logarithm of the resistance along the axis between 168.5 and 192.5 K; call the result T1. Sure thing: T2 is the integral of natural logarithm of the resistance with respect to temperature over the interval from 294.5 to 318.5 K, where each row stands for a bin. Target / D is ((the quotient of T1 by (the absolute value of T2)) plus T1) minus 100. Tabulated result -48.3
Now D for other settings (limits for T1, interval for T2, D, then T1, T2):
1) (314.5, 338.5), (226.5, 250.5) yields -48.1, 50.8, 46.8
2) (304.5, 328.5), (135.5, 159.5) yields -49.6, 49.4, 50.5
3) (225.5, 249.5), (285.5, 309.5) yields -51.7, 47.3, 49.5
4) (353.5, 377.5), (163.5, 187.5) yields -48.5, 50.5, 50.8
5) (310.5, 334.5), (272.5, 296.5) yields -48.7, 50.2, 49.2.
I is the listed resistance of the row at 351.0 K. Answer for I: 9.13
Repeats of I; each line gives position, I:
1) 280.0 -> 7.403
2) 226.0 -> 8.991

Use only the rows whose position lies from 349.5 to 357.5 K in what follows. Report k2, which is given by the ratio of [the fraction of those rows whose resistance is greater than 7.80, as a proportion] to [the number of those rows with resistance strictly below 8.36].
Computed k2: 0.333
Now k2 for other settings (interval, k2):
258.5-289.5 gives 0.012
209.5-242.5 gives 0.022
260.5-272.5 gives 0.021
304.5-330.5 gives 0.027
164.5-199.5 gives 0.042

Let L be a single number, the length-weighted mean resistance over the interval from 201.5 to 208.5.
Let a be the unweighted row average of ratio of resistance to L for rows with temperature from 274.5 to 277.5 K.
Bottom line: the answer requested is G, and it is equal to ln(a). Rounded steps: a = 0.93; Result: -0.08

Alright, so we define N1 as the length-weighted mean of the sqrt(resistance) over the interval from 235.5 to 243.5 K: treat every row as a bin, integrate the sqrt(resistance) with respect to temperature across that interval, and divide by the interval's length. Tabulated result 2.70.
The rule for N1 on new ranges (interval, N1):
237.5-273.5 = 2.63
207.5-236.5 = 2.84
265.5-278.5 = 2.79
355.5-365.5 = 2.91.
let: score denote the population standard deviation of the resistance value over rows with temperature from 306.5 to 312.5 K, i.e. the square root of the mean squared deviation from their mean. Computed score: 0.2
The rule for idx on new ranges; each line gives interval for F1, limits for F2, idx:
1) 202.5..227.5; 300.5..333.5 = 0.2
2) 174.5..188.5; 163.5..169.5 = -0.1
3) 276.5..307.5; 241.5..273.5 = 0.9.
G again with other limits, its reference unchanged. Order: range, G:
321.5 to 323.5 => -0.05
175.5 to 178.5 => -0.01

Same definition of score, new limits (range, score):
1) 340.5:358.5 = 0.7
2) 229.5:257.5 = 0.9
